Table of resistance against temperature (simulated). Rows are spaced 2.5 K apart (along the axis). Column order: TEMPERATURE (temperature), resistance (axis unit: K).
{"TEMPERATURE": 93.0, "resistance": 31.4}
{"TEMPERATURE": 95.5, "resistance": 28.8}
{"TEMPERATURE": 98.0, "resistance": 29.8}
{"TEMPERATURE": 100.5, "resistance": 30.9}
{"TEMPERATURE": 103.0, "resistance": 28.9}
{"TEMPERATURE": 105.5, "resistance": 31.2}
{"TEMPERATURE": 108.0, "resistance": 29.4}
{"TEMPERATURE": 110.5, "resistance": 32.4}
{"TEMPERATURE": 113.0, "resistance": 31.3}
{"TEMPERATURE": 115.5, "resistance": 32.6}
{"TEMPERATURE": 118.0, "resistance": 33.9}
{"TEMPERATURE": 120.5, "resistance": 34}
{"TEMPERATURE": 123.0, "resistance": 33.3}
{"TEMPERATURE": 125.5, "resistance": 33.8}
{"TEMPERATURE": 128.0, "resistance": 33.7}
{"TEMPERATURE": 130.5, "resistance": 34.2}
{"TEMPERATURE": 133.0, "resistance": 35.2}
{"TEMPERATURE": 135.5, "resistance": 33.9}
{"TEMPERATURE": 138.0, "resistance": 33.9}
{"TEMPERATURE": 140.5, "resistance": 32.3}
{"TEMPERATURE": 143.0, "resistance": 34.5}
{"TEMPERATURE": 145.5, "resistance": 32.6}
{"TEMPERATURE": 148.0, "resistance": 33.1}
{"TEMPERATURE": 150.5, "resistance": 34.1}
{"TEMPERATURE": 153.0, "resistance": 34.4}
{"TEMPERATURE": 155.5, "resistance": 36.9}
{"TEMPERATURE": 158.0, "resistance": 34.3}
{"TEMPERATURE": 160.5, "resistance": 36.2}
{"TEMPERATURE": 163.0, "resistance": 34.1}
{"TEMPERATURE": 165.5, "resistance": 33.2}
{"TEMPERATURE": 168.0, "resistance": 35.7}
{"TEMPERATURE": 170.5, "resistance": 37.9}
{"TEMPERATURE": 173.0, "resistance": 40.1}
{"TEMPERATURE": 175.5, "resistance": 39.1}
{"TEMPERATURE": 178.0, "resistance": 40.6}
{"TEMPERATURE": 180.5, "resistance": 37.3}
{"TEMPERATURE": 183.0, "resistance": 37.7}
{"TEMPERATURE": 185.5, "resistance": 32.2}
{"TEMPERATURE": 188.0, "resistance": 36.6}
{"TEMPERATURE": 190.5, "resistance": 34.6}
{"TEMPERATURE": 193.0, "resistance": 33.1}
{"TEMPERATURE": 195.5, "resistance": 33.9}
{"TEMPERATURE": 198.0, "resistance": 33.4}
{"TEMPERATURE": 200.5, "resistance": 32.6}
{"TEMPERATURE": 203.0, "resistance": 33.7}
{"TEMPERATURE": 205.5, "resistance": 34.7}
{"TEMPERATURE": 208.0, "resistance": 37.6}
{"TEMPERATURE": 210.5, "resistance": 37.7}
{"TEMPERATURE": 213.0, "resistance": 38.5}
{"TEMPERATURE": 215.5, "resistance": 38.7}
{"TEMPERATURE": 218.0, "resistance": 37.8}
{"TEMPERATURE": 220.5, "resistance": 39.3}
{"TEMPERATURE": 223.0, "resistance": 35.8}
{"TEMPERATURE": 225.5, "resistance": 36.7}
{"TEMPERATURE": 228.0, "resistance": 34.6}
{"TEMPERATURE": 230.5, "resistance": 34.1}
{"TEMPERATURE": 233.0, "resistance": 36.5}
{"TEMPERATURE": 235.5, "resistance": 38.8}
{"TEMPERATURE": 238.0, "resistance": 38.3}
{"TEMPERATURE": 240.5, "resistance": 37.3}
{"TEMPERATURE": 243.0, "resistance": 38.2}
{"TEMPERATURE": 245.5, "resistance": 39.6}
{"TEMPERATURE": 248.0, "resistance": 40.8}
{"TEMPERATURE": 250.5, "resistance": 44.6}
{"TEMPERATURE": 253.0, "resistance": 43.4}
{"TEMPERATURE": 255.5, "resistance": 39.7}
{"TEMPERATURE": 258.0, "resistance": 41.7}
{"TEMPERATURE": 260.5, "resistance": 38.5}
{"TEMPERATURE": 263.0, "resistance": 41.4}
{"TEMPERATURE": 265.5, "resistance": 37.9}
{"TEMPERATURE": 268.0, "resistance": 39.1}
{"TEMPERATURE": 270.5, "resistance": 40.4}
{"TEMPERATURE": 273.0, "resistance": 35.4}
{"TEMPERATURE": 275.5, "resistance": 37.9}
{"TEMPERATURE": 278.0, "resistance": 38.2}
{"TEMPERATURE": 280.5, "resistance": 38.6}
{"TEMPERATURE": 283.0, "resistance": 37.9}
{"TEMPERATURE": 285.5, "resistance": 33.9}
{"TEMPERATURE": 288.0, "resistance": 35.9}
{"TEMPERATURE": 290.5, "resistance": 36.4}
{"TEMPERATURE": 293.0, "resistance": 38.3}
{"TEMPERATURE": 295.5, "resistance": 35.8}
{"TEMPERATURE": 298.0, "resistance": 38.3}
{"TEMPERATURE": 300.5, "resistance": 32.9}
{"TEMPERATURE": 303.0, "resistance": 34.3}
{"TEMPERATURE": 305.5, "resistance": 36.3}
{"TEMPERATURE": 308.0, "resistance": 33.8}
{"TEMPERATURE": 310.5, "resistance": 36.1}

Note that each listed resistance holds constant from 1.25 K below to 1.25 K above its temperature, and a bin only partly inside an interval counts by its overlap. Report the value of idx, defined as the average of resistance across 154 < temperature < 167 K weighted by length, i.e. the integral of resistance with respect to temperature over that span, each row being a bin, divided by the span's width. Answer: 34.9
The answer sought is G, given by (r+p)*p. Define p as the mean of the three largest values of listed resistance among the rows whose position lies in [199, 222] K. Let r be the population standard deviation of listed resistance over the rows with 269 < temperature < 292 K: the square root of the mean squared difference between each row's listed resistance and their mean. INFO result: 1580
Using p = 38.8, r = 1.84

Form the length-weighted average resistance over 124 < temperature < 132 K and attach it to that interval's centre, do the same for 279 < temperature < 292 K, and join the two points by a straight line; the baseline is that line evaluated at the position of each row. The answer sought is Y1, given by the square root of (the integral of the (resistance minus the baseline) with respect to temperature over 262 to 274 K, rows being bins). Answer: 5.5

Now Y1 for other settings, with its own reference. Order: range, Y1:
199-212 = 0.8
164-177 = 5.8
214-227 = 5.2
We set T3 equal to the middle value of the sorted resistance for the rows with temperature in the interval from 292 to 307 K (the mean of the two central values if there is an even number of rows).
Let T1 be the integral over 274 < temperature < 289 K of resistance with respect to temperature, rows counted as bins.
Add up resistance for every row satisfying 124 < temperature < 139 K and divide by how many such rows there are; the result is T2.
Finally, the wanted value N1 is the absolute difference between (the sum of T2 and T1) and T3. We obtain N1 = 554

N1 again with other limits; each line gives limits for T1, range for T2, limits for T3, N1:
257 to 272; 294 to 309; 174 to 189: 594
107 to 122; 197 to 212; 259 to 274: 481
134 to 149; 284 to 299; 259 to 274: 499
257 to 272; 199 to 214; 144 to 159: 598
